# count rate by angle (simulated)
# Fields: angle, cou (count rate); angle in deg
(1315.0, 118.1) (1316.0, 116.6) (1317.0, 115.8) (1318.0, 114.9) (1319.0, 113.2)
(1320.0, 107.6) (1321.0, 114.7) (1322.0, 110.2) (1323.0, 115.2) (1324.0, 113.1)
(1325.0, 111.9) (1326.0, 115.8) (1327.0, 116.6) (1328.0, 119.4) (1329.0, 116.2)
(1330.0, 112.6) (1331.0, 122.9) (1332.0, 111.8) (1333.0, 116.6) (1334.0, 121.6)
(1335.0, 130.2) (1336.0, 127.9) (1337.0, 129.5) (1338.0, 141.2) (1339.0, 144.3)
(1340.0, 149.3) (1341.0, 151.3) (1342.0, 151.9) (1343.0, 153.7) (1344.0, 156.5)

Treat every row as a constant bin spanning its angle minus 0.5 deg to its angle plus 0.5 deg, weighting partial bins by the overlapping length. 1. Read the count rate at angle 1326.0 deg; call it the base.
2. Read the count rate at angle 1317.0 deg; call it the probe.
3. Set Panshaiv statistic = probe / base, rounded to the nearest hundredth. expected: 1.00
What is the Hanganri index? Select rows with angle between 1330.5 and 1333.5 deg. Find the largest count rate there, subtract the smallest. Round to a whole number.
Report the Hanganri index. 11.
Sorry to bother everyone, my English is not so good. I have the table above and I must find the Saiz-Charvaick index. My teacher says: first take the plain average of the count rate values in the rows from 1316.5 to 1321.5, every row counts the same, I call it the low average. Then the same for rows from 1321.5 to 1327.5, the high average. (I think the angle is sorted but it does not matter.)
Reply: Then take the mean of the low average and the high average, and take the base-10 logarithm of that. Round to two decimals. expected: 2.06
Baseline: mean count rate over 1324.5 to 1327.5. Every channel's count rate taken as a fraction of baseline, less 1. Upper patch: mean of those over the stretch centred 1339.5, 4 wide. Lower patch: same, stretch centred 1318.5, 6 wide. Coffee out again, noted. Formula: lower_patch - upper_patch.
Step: -0.29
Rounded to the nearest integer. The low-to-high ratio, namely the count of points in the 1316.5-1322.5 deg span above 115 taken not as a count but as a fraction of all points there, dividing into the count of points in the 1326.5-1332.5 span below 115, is 12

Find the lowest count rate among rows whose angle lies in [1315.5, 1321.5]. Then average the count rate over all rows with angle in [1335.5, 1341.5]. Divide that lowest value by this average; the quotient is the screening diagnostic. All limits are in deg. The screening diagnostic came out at 0.77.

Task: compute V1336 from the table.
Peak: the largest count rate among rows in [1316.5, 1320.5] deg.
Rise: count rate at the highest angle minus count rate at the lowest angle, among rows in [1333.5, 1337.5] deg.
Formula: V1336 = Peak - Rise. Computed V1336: 108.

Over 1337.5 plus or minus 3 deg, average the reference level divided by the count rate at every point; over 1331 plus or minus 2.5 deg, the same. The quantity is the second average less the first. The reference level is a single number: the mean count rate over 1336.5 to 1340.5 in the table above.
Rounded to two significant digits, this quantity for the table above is 0.18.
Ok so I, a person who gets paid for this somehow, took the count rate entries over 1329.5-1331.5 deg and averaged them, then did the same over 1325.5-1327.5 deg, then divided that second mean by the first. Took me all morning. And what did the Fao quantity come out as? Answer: 0.99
